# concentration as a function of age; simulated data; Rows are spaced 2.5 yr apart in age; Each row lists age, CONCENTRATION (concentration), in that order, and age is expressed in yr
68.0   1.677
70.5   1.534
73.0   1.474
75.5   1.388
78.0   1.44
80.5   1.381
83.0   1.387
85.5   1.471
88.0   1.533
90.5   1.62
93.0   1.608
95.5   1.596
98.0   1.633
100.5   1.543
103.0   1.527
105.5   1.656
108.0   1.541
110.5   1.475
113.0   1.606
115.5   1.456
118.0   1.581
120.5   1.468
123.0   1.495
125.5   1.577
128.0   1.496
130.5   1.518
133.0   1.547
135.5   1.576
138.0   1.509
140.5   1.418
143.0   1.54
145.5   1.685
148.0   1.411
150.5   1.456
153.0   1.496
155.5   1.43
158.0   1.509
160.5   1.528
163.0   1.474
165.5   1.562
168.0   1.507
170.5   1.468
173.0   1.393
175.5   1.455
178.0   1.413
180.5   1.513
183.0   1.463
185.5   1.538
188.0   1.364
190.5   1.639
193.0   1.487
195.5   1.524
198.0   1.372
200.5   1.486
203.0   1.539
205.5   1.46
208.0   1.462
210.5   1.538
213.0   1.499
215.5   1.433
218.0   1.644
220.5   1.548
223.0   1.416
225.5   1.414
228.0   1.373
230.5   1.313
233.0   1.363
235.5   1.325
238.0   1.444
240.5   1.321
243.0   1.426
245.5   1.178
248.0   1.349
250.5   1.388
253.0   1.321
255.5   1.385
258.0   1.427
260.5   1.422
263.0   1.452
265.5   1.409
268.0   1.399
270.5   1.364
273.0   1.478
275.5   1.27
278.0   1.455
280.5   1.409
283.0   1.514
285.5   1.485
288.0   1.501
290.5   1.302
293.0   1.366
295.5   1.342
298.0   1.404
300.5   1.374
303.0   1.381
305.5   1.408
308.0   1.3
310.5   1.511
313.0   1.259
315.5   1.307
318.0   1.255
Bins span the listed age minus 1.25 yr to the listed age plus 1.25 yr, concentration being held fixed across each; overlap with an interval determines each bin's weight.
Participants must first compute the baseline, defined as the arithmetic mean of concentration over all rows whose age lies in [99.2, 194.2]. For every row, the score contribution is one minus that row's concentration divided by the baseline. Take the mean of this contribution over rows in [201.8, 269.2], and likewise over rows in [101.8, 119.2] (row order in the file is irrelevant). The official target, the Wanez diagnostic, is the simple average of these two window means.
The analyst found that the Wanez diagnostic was 0.017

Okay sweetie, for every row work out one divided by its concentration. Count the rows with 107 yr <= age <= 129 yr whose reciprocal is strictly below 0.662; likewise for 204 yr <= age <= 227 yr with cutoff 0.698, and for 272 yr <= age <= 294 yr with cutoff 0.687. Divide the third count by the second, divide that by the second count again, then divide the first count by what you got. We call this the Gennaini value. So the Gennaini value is 49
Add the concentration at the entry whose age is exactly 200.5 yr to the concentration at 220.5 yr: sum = 3.03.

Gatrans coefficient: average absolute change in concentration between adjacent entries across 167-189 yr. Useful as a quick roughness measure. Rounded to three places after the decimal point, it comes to 0.077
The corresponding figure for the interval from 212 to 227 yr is 0.101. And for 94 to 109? 0.077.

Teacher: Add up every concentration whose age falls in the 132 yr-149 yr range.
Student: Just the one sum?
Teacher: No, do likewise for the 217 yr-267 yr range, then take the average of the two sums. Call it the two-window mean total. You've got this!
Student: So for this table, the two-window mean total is 19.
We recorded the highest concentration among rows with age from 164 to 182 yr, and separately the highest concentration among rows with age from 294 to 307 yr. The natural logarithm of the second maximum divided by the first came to -0.10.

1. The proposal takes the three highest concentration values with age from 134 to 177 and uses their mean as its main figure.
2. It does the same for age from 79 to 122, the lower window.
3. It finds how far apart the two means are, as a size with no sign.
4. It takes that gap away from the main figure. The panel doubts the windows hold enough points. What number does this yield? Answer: 1.58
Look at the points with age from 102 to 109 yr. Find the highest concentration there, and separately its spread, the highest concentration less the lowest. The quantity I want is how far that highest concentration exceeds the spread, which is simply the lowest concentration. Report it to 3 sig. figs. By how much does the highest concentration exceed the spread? 1.53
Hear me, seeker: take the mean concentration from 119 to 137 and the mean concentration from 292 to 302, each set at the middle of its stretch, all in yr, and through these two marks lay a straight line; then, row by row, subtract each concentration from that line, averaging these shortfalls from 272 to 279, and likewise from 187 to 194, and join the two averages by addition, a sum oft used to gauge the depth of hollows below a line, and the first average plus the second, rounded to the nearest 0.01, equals -0.04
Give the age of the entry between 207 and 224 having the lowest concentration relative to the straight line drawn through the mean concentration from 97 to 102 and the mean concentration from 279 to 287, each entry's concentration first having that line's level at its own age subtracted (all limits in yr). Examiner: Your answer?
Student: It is 223.0 yr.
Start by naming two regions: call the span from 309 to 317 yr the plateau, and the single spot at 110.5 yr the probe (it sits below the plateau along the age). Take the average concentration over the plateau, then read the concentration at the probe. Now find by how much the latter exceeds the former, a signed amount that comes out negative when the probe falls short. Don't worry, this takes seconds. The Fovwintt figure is 0.12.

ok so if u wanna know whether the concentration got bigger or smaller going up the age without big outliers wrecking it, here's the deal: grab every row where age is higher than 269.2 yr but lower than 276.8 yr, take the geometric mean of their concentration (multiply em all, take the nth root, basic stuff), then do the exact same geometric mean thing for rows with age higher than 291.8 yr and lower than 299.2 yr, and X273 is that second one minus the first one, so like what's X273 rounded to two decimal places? 0.00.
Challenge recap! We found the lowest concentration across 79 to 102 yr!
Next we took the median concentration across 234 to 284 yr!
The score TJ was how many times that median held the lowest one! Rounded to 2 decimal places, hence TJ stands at 1.02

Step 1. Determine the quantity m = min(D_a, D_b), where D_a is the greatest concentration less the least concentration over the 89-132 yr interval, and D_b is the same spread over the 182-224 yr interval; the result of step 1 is 0.200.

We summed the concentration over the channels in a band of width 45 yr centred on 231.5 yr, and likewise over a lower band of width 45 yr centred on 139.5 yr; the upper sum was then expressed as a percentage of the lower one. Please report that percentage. 93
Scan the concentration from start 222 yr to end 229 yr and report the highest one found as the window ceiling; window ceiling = 1.416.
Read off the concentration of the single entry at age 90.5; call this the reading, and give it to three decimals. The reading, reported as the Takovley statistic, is 1.620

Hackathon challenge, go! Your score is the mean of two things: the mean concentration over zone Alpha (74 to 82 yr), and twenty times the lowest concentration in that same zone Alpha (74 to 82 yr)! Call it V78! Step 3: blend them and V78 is 14.51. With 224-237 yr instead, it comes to 13.81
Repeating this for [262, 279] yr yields 13.40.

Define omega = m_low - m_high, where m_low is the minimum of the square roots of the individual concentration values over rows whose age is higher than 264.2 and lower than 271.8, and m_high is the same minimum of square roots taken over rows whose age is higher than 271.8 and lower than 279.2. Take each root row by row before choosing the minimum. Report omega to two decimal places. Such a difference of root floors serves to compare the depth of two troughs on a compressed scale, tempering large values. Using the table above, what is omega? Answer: 0.04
